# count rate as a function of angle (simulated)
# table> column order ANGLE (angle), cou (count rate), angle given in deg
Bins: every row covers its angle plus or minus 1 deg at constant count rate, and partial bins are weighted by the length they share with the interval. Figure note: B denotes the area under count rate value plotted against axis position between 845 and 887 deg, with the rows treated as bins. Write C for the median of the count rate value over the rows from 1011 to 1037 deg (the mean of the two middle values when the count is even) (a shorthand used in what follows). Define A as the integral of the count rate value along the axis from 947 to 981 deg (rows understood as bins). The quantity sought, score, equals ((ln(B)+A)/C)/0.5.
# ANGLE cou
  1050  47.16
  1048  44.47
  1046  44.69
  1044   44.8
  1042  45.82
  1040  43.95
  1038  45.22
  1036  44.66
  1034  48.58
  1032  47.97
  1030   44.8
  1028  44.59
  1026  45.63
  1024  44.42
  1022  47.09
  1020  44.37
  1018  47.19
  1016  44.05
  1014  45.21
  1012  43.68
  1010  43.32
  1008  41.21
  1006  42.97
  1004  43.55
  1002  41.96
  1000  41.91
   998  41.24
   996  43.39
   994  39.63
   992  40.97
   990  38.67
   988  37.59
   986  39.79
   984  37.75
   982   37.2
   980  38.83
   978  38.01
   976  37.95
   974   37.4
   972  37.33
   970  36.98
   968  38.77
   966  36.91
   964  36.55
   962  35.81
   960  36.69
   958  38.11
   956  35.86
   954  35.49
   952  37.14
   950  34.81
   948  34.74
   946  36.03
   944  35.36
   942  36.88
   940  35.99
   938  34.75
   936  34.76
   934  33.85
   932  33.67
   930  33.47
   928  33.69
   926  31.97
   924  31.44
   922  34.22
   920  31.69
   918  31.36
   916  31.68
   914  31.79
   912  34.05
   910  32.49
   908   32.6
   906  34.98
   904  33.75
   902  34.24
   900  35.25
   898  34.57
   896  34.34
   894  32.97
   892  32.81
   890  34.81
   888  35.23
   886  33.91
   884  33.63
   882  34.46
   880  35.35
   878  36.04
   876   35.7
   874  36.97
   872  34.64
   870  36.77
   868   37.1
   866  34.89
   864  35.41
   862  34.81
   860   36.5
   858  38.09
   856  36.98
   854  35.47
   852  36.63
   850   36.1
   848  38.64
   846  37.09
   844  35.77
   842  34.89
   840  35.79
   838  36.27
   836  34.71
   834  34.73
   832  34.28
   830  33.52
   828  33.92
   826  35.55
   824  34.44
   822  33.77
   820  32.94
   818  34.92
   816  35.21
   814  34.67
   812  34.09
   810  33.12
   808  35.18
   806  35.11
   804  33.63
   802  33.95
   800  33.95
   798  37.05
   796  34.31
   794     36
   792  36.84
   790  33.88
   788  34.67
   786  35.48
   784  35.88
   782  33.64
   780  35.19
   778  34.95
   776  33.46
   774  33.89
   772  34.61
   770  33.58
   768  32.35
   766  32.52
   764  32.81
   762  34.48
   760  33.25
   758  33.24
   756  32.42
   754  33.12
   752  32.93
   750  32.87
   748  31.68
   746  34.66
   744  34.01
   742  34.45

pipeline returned 56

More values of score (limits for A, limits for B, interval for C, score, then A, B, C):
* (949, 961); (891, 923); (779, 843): 26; 436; 1066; 34.7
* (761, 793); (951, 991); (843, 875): 60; 1096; 1498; 36.6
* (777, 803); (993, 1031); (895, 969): 53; 912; 1660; 34.7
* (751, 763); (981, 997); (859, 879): 23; 399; 630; 35.9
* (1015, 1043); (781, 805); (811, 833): 75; 1277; 839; 34.3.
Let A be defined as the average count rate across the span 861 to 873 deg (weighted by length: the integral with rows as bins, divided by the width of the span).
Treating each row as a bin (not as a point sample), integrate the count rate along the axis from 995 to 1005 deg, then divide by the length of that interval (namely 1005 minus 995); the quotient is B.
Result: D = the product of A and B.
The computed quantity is 1510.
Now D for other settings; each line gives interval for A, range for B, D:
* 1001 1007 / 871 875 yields 1533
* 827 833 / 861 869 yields 1205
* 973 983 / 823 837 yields 1305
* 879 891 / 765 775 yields 1154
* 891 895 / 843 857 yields 1206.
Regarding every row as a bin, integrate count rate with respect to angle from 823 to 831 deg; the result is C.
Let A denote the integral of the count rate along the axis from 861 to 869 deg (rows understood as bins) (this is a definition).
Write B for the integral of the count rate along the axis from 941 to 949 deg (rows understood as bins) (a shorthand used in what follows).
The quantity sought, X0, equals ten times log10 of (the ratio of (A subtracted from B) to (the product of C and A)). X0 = -46.9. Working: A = 284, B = 286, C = 275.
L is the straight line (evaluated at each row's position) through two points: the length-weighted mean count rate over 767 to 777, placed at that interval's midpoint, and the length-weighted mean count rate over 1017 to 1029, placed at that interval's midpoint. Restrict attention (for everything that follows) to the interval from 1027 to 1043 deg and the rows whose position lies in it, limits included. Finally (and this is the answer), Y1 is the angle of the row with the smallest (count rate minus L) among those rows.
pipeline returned 1040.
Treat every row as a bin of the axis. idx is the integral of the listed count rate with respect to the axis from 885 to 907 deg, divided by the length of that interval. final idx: 34.3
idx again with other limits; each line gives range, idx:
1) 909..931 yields 32.5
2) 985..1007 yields 41.1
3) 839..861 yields 36.5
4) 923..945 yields 34.2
